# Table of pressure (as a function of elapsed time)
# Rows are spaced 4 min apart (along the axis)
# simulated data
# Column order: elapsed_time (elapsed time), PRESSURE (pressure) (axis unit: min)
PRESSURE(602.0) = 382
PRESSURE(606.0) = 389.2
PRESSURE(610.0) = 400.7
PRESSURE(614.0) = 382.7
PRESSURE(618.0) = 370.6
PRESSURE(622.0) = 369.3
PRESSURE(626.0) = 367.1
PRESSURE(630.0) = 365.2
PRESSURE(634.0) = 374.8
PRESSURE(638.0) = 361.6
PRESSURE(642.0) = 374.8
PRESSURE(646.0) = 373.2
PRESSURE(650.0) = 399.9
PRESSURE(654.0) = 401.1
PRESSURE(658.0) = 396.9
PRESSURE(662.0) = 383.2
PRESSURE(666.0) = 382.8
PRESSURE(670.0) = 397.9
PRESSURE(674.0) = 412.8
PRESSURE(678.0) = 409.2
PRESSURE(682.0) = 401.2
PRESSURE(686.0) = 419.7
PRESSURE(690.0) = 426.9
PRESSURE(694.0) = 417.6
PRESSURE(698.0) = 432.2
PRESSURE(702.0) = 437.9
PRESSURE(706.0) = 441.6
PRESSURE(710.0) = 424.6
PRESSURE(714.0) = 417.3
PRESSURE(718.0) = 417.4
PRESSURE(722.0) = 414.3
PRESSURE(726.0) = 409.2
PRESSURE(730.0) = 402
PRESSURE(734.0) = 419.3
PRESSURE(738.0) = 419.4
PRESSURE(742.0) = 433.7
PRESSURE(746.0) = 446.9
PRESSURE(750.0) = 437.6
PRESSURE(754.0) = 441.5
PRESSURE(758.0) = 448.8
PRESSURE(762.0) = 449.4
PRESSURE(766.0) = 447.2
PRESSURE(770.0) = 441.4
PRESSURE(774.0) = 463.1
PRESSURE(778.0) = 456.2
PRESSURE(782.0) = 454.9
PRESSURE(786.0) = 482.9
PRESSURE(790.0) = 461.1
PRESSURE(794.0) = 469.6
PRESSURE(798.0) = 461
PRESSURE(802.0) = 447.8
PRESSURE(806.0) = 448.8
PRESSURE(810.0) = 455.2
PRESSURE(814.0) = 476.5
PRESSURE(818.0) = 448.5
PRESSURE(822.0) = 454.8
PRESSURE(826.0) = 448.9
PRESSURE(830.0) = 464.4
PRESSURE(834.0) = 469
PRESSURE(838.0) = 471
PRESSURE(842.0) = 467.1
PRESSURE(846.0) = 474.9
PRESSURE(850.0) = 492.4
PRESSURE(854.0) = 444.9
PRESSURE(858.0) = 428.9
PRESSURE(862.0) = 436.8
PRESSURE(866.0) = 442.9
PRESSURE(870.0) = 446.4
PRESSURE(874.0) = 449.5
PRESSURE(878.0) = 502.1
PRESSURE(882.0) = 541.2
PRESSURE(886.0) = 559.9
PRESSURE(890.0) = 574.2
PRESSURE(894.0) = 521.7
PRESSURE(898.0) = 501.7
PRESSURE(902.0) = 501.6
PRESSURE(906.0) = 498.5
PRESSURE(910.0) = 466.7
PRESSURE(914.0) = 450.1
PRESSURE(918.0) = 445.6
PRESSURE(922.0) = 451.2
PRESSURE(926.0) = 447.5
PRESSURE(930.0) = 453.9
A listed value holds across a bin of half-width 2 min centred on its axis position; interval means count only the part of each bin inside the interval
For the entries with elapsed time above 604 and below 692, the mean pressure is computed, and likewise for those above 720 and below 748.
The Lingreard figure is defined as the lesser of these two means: 389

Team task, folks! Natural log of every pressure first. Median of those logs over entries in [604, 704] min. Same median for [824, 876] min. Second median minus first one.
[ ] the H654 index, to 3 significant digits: 0.124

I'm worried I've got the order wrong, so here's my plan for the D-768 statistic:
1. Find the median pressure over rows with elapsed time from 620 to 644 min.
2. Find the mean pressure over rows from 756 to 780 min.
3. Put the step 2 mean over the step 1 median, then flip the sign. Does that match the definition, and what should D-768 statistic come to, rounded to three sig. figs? -1.22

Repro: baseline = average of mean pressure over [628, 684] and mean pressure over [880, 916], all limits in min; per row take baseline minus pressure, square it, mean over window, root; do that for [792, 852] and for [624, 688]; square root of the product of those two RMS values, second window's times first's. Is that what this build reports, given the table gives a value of 34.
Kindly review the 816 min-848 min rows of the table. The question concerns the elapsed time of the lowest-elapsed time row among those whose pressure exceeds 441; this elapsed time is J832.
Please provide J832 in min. 818.0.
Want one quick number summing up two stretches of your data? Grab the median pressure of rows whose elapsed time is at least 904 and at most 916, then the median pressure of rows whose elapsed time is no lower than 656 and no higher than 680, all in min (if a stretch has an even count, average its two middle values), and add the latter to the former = 864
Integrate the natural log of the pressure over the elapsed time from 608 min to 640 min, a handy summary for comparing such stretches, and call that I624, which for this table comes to 190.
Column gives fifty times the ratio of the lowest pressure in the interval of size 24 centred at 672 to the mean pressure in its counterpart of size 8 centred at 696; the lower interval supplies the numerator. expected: 45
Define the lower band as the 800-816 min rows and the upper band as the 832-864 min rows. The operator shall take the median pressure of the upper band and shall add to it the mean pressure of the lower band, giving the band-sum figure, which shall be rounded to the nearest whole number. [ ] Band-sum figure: 925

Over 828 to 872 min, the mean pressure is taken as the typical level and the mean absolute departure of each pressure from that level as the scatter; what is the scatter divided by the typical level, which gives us 0.036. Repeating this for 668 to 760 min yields 0.029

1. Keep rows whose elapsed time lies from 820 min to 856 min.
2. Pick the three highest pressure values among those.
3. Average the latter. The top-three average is 479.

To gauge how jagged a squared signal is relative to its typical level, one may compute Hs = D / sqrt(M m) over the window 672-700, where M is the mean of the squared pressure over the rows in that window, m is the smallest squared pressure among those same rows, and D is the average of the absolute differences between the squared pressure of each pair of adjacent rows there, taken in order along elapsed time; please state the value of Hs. 0.051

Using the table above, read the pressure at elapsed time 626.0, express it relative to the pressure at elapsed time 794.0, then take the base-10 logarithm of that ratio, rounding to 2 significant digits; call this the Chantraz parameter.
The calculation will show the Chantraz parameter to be -0.11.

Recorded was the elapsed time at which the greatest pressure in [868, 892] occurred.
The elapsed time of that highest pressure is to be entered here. 890.0 min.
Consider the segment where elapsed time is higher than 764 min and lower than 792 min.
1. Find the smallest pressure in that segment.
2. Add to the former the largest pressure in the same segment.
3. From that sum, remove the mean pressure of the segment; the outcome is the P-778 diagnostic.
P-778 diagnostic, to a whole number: 466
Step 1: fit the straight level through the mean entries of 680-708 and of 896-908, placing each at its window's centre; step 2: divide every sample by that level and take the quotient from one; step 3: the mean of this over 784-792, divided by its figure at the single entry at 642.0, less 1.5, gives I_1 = -1.9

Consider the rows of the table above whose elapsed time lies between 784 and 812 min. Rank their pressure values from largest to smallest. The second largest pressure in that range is 469.6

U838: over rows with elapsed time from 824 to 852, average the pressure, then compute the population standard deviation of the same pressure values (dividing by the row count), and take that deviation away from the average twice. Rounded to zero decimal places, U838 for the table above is 446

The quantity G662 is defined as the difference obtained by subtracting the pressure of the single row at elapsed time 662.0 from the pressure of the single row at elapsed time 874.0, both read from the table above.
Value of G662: 66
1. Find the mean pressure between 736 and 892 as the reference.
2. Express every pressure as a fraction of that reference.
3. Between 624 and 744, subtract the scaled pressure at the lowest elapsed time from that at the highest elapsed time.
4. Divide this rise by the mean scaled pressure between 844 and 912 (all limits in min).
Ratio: 0.14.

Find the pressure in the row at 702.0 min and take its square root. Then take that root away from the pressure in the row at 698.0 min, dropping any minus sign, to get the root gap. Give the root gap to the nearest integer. 411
